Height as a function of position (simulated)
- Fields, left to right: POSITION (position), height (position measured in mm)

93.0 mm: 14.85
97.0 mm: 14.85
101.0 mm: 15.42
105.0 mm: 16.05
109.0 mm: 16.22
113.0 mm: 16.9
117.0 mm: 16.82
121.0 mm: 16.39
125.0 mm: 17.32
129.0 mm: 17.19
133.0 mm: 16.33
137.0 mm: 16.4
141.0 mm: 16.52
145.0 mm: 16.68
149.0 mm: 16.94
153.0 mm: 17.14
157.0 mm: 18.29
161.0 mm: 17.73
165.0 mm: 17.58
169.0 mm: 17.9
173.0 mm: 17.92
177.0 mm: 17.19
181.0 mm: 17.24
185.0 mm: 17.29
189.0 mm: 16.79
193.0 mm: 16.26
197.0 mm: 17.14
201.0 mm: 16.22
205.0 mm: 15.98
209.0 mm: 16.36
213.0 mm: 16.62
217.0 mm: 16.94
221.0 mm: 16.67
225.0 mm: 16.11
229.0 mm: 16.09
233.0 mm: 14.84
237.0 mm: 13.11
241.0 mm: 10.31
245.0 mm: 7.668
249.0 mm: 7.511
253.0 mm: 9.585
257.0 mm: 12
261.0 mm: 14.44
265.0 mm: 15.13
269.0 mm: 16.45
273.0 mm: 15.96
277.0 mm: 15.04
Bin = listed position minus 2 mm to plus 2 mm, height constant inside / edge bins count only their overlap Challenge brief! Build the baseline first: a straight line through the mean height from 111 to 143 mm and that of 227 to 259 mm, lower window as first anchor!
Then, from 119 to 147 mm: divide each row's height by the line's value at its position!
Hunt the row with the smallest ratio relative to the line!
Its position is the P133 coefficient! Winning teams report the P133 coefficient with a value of 121.0 mm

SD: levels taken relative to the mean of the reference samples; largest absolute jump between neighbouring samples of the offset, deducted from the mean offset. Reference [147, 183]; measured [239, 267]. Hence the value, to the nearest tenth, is -9.2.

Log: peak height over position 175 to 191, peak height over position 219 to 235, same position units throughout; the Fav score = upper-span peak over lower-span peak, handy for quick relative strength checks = 0.964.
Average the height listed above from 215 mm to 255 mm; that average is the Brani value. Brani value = 12.9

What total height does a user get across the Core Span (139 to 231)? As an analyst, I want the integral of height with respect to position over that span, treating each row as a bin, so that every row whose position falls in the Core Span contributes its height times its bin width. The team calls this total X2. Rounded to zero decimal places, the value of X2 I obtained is 1558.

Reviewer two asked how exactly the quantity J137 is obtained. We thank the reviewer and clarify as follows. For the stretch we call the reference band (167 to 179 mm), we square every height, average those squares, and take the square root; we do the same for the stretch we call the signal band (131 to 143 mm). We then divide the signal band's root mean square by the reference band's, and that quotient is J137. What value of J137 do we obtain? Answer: 0.93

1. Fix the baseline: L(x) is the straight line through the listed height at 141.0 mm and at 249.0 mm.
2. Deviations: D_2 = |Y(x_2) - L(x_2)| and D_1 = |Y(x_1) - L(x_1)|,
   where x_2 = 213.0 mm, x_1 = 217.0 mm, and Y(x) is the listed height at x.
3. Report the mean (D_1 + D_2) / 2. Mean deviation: 6.4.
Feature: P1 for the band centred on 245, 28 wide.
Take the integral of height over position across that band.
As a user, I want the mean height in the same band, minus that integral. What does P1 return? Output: -289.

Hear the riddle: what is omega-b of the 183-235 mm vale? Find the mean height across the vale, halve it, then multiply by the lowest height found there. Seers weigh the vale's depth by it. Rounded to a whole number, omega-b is 122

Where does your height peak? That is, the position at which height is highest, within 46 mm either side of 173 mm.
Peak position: 157.0 mm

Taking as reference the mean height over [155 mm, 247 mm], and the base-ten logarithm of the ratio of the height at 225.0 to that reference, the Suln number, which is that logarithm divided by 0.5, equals 0.01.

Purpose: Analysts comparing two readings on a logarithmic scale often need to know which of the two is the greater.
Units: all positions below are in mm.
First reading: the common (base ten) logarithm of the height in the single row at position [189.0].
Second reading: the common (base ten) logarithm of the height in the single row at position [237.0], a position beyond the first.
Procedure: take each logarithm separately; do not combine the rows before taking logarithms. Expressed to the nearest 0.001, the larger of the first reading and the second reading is 1.225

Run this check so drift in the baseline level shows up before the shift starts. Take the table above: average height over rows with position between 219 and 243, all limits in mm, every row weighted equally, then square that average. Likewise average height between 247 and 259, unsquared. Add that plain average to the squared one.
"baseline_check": 221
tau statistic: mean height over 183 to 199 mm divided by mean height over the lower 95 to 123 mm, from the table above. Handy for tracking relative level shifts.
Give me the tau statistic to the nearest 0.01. 1.05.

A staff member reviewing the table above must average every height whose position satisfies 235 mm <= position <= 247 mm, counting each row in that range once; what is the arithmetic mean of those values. 10.4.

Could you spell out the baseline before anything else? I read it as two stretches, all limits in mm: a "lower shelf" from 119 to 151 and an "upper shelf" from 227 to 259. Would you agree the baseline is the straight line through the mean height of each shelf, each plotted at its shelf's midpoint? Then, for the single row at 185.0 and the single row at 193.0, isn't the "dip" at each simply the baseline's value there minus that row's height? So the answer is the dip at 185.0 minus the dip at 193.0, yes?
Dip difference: -0.64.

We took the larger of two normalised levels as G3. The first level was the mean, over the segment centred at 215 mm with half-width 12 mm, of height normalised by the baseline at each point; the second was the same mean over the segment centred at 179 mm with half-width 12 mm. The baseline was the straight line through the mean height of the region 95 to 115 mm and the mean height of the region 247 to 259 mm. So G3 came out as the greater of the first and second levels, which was 1.46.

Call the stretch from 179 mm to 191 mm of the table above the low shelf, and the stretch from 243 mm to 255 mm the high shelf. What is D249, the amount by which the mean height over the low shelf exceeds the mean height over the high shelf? 8.9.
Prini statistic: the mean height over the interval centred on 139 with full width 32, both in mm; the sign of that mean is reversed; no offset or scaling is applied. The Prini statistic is -16.8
